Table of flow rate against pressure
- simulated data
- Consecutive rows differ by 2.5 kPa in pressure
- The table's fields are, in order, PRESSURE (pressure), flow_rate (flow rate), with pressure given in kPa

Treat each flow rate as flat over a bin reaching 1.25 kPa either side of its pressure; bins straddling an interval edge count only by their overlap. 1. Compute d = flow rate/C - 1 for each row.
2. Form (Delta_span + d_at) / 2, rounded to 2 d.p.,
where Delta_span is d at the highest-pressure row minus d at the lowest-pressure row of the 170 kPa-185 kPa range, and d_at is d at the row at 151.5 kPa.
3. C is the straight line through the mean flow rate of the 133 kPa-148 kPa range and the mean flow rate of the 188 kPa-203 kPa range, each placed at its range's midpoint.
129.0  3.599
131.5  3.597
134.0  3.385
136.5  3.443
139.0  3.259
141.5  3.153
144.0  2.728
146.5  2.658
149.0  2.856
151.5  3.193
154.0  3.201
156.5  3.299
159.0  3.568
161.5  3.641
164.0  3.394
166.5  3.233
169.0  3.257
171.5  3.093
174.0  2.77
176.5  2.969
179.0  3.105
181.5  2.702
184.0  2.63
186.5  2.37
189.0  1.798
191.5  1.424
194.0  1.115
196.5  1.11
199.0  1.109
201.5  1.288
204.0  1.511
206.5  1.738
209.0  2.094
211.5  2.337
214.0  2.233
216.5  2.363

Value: 0.13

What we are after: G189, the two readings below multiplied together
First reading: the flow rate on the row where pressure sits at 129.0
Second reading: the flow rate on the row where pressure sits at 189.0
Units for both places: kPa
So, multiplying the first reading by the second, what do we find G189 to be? 6.5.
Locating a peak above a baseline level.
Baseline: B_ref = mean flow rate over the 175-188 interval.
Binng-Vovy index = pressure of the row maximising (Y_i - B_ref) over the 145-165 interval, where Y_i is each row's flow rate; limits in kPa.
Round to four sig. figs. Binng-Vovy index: 161.5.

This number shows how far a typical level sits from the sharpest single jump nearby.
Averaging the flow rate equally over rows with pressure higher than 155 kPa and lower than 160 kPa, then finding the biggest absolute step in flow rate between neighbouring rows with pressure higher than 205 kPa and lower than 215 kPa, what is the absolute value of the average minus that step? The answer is 3.1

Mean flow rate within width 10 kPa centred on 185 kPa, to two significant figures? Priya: 2.4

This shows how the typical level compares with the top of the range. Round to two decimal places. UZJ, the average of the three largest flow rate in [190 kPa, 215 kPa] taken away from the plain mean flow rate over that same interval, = -0.63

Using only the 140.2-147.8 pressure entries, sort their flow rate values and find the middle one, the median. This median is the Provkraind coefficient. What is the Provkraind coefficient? 2.7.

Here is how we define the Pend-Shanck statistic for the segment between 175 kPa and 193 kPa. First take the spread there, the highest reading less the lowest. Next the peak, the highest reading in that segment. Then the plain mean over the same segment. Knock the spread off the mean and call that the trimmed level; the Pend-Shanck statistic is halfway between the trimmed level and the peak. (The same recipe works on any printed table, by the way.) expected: 1.9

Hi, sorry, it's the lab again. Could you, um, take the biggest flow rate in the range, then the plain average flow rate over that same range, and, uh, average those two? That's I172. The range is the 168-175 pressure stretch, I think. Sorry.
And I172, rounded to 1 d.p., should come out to 3.1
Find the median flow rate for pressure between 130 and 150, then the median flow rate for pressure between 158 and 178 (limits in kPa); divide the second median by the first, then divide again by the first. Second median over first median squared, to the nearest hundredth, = 0.32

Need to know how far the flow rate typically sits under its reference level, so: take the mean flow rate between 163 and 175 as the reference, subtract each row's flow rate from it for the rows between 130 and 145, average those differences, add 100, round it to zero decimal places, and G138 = 100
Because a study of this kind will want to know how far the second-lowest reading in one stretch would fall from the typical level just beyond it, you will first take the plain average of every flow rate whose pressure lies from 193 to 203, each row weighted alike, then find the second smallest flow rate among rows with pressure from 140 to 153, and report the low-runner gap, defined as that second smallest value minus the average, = 1.6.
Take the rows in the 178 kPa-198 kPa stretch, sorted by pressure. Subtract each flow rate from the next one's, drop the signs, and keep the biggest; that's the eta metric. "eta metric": 0.57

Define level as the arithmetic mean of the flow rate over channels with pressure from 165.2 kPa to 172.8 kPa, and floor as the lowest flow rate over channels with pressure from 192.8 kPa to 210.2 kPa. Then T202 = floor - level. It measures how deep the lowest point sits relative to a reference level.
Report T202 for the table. -2.1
